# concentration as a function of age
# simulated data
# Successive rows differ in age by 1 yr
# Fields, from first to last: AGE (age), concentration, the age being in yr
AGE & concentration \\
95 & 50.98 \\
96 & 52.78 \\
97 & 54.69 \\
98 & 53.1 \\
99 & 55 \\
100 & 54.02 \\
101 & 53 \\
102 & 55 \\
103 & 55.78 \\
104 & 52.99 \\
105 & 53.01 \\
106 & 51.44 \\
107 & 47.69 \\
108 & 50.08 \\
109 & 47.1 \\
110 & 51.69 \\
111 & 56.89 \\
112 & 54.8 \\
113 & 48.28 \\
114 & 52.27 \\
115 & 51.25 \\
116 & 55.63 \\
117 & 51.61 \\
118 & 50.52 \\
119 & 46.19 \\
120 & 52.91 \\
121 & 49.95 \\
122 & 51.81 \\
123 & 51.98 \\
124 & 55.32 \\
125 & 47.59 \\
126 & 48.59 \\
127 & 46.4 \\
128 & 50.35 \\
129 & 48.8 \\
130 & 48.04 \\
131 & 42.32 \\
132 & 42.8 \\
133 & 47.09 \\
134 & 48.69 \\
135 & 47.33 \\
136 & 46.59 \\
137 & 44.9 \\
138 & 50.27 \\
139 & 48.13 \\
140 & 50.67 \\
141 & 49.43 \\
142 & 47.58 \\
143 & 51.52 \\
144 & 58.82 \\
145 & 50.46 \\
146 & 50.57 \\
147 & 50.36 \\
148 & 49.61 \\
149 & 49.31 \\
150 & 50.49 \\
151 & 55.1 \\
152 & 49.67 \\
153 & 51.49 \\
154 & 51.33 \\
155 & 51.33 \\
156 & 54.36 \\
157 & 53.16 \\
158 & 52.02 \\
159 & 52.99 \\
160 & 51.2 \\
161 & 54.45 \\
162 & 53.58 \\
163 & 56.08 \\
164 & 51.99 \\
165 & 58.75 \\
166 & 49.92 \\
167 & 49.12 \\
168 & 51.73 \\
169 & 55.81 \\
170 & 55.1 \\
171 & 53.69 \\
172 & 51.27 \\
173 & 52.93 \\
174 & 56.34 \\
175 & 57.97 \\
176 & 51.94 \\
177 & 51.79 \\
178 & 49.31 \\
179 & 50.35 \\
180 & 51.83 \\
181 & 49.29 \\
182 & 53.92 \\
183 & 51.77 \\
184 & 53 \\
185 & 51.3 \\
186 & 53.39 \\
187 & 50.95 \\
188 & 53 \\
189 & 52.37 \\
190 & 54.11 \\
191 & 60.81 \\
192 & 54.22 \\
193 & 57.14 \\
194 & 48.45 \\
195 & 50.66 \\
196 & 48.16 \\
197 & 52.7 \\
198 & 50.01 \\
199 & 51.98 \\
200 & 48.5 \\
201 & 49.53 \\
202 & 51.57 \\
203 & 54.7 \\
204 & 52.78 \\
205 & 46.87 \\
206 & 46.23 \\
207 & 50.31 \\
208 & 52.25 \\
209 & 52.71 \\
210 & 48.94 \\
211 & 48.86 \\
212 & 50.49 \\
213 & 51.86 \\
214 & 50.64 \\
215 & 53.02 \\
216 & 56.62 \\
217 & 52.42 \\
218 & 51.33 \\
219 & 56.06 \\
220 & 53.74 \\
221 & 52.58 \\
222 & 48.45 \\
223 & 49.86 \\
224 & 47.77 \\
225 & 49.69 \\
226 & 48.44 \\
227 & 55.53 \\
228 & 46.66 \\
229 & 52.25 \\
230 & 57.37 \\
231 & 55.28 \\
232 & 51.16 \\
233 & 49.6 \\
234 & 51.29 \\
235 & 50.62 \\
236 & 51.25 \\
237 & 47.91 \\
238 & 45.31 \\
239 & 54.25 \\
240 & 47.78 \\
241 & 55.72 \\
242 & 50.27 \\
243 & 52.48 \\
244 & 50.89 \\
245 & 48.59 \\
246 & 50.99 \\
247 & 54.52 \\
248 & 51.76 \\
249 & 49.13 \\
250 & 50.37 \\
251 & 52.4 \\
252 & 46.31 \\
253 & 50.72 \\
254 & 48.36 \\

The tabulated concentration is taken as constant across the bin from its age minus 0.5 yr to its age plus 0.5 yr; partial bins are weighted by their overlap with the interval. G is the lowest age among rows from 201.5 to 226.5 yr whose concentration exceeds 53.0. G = 203 yr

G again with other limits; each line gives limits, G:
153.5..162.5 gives 156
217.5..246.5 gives 219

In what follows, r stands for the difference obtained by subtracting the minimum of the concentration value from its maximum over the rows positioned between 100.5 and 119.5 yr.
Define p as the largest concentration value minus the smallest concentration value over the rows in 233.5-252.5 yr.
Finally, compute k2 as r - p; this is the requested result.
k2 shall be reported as 0.3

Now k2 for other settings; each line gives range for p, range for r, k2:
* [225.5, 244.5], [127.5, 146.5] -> 4.4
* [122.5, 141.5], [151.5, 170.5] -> -3.4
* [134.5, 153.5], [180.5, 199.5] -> -1.3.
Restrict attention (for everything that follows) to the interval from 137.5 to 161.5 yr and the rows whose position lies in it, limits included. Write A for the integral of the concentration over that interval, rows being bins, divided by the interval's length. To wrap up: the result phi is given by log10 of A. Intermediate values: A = 51.4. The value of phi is 1.71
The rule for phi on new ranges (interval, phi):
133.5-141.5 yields 1.68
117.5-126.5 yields 1.70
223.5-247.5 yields 1.71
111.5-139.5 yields 1.69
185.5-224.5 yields 1.71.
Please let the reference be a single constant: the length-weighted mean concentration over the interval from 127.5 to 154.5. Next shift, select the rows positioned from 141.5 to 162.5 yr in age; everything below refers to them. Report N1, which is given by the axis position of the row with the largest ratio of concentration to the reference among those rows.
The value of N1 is 144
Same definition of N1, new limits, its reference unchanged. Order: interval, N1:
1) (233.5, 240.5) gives 239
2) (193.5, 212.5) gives 203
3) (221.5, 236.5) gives 230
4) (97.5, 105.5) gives 103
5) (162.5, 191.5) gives 191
